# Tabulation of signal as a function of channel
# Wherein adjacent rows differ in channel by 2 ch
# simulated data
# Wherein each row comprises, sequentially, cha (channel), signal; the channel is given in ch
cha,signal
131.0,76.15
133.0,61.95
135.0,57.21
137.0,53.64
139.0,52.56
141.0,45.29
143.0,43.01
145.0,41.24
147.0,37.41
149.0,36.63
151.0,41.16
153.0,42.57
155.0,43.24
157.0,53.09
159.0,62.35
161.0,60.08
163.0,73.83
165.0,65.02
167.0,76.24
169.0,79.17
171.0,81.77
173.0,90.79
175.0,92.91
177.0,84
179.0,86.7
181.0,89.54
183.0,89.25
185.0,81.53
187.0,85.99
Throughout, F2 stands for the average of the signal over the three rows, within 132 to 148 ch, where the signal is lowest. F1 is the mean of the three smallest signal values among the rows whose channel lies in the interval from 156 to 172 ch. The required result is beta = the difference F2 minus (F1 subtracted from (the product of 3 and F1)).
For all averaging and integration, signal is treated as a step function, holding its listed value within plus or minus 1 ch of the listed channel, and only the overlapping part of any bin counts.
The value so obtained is -76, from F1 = 59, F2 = 41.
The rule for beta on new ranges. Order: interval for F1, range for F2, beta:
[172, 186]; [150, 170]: -126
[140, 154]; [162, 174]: -5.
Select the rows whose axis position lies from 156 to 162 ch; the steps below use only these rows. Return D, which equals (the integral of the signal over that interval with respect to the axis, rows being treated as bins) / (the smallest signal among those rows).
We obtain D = 6.61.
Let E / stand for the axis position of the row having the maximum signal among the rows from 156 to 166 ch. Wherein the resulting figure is 163.0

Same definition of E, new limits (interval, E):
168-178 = 175.0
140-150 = 141.0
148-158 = 157.0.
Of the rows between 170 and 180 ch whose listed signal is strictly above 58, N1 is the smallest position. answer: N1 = 171.0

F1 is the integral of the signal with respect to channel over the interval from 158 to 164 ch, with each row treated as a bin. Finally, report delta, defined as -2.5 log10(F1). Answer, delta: -6.5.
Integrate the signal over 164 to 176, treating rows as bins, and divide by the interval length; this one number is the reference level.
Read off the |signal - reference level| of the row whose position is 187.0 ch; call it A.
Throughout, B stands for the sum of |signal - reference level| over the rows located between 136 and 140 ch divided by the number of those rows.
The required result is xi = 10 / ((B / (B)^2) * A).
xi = 56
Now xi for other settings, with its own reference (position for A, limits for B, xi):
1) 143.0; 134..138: 7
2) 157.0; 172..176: 4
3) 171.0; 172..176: 138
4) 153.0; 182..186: 1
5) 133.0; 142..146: 20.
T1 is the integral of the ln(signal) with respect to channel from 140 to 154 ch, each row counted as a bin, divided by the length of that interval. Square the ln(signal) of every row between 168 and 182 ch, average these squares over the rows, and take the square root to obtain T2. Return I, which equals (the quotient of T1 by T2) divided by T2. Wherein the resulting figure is 0.19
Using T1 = 3.71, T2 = 4.5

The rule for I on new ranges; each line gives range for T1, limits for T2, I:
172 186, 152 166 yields 0.28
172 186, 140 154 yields 0.32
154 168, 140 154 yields 0.30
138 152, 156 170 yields 0.21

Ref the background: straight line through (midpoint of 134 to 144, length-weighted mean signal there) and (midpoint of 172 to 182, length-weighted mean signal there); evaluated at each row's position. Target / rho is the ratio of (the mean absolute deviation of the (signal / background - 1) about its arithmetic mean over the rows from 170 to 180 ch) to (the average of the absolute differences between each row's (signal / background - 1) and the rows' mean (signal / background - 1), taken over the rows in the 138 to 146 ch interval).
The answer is 0.5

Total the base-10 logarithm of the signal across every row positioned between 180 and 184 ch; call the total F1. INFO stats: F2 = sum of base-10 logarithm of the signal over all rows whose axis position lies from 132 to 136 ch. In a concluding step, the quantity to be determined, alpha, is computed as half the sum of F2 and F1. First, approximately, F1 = 3.90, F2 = 3.55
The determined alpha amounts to 3.7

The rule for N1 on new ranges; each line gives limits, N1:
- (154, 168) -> 159.0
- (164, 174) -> 165.0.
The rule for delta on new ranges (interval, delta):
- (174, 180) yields -6.8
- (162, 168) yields -6.6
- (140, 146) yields -6.0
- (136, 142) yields -6.2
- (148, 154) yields -6.0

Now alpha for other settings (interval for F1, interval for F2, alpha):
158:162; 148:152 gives 3.4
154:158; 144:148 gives 3.3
